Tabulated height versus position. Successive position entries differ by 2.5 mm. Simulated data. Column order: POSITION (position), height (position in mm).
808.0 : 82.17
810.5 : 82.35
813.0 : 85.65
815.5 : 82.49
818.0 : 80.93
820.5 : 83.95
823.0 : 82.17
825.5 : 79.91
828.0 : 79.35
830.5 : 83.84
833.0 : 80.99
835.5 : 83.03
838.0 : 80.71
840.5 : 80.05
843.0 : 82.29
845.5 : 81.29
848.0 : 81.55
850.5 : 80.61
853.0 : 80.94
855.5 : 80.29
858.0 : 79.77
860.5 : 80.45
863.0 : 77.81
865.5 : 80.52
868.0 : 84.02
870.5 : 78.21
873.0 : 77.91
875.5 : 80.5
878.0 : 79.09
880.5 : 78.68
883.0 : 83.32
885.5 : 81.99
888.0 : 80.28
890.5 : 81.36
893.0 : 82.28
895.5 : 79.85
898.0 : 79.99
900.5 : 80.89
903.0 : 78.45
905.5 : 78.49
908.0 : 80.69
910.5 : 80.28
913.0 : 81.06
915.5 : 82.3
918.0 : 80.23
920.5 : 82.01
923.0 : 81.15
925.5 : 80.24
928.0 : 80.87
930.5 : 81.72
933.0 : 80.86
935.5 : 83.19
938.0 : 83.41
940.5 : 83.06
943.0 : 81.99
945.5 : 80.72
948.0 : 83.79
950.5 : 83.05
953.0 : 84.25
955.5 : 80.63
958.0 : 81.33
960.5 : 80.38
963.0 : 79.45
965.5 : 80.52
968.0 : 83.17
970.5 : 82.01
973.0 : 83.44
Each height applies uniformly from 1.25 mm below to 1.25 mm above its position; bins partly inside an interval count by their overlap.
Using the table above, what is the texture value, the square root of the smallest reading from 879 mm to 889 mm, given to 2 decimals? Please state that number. 8.87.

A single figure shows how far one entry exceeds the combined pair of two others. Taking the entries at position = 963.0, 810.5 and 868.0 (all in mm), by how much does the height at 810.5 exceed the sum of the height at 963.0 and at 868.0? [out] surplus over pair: -81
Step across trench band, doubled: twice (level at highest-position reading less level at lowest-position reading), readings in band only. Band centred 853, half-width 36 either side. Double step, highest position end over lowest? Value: -1.3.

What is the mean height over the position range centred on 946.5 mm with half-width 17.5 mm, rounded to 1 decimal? 82.0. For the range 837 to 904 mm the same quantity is 80.5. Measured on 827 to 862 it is 81.1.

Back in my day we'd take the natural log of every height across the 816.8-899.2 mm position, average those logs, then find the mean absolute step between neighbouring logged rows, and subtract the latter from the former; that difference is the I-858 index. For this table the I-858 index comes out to 4.370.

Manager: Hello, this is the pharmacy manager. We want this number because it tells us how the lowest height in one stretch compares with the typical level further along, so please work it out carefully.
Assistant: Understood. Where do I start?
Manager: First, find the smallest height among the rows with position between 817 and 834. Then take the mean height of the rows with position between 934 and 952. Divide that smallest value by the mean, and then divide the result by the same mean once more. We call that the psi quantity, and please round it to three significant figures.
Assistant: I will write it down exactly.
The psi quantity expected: 0.0116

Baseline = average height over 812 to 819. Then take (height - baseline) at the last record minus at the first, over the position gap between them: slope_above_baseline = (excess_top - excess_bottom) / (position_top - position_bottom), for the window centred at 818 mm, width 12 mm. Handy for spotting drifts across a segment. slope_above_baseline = -0.35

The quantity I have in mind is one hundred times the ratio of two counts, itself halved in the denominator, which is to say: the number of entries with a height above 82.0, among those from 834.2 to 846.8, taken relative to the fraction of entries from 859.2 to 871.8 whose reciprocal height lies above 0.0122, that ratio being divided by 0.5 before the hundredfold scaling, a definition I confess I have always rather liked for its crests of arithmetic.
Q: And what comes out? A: 500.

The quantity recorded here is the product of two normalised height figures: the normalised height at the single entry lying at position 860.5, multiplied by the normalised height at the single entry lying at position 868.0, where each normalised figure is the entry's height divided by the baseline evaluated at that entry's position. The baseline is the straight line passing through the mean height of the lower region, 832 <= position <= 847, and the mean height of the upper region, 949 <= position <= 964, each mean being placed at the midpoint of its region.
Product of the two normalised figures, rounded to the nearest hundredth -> 1.02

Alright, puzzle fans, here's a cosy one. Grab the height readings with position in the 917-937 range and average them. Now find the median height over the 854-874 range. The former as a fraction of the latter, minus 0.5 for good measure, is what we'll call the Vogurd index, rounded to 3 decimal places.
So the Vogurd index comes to 0.516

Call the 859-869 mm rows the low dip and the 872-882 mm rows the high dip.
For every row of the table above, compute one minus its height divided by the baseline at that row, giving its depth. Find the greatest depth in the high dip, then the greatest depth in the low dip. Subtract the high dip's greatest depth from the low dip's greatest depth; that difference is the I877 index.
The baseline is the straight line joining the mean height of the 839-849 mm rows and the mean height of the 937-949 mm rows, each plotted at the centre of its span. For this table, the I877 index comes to -0.0003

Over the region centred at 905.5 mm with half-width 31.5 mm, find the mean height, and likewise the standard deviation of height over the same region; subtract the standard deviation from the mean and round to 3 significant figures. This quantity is 79.5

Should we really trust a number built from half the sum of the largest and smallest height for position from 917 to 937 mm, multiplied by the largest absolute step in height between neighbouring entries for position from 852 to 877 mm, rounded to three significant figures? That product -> 475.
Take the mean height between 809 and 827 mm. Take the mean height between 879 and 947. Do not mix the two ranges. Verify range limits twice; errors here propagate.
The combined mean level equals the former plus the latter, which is 164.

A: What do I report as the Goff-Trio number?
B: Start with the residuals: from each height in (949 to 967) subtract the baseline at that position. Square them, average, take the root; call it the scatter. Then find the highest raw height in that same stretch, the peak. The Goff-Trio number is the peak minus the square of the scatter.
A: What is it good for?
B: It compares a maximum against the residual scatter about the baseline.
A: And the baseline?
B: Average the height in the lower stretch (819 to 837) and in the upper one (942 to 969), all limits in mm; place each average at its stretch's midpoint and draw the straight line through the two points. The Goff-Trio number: 81.7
